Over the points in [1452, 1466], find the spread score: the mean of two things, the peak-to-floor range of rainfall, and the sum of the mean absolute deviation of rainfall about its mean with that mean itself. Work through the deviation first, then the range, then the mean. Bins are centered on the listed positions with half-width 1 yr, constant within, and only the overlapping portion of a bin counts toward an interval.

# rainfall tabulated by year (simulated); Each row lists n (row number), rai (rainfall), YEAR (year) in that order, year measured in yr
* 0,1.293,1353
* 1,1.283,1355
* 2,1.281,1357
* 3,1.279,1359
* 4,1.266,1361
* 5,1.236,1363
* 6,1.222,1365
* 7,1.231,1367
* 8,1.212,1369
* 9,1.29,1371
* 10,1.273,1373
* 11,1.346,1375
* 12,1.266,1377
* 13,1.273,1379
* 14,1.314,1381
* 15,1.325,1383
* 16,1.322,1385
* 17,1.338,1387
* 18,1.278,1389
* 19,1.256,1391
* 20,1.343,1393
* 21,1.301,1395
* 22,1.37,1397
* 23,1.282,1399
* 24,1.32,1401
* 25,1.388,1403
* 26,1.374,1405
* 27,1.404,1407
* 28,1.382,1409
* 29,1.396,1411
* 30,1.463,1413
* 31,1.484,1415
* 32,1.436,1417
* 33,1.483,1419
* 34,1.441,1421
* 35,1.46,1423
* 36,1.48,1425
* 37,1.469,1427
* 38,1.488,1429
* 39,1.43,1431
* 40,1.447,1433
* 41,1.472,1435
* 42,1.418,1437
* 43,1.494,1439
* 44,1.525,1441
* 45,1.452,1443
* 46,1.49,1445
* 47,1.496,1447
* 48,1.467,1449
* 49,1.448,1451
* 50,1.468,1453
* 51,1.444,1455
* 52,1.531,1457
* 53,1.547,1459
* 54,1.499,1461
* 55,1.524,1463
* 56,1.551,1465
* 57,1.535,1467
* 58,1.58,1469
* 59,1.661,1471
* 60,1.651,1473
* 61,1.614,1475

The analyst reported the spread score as 0.82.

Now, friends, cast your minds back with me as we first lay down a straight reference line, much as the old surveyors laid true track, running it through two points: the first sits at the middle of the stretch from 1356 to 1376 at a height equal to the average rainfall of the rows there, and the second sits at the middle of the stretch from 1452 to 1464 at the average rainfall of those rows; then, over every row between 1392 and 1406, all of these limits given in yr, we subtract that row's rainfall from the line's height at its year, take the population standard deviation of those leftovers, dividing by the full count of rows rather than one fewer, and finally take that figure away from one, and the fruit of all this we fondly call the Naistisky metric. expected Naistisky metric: 0.966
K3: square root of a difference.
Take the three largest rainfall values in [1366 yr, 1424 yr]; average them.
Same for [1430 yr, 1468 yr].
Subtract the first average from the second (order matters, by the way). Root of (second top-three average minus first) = 0.26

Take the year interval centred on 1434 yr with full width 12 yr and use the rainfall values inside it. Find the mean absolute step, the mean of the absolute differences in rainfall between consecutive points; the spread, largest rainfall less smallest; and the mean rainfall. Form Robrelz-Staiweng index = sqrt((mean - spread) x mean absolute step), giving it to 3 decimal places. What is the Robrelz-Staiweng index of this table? 0.252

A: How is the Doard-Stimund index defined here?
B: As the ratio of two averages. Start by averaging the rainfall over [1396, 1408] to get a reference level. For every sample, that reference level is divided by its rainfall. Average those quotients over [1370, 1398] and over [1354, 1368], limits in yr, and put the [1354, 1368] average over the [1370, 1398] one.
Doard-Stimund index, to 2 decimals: 1.04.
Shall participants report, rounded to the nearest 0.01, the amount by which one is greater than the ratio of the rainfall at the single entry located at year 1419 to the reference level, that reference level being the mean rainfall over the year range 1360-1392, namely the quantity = -0.16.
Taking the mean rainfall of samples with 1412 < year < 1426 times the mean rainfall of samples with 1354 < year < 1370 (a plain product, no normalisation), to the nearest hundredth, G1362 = 1.83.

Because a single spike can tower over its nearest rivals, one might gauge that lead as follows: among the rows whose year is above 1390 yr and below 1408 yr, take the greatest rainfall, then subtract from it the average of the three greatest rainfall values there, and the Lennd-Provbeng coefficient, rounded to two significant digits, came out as 0.015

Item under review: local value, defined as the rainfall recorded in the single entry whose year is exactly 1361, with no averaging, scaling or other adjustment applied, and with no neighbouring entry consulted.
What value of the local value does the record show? 1.266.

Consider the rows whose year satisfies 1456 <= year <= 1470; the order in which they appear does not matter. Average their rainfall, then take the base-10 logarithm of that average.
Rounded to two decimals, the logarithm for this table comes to 0.19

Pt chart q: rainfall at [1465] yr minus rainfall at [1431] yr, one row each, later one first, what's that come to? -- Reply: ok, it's 0.12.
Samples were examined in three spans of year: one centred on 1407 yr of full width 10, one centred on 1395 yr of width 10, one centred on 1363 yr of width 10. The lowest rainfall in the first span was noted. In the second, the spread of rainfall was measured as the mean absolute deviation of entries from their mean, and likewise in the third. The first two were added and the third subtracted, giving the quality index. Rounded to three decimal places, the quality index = 1.390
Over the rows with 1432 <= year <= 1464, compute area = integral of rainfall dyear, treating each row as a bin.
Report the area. 47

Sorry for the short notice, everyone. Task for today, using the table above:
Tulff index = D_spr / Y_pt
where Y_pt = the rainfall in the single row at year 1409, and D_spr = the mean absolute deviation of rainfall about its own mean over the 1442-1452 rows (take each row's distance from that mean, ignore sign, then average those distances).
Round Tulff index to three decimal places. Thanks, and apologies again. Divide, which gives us 0.013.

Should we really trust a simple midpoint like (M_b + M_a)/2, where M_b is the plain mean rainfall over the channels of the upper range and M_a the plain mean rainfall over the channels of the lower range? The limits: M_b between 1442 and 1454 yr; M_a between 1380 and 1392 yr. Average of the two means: 1.39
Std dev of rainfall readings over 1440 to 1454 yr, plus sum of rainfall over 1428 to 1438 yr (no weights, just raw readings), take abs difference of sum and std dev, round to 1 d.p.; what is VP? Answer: 7.2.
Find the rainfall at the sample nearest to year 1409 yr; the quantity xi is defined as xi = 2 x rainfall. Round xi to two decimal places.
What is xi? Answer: 2.76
